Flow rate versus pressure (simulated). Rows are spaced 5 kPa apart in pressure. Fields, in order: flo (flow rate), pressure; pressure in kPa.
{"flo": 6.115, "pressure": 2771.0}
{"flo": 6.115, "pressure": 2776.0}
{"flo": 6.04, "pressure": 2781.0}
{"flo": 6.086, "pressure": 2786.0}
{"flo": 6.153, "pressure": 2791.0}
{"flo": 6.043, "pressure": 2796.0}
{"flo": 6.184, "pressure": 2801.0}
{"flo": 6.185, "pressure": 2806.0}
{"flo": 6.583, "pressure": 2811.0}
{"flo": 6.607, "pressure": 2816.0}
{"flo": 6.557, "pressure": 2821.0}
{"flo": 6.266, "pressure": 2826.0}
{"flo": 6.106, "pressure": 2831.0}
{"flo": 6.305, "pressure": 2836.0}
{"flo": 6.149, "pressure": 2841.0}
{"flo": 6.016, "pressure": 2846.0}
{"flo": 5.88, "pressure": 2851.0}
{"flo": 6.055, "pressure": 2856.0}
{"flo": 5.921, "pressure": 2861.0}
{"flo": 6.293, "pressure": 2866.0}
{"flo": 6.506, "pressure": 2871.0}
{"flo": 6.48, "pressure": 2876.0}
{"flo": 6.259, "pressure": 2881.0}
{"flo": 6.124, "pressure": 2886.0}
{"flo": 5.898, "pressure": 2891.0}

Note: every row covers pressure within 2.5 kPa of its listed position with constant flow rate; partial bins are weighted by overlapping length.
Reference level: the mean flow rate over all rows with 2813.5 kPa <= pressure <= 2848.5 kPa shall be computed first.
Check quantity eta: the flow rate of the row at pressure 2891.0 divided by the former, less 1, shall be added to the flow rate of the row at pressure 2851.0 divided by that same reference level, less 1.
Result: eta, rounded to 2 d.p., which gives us -0.13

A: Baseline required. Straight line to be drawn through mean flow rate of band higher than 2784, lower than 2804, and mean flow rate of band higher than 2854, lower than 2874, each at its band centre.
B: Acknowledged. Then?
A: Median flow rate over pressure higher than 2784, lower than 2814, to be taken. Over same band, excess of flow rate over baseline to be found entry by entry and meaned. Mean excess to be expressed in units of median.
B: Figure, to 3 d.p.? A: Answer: 0.014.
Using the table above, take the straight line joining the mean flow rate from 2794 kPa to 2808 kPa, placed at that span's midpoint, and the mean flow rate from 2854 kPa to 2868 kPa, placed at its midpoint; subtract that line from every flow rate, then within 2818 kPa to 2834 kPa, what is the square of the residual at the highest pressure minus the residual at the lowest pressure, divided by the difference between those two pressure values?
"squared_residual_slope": 0.0020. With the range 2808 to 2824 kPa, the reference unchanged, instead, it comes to 0.0000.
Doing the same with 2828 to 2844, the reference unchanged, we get 0.0000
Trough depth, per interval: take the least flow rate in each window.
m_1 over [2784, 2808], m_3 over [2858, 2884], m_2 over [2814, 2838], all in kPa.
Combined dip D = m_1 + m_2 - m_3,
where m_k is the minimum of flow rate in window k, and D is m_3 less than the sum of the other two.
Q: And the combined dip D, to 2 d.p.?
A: 6.23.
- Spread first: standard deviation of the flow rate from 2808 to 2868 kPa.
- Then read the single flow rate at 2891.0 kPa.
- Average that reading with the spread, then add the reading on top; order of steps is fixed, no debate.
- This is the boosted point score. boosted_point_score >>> 8.97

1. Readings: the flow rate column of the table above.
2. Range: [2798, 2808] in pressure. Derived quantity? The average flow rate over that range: 6.18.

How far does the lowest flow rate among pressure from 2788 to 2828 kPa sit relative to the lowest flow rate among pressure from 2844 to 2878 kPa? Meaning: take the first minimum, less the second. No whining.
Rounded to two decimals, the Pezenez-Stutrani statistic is 0.16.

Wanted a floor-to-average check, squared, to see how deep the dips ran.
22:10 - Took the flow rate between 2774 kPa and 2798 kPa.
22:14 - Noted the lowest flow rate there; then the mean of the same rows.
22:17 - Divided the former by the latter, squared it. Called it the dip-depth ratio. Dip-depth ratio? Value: 0.984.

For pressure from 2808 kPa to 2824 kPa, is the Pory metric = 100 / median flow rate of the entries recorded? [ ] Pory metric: 15.2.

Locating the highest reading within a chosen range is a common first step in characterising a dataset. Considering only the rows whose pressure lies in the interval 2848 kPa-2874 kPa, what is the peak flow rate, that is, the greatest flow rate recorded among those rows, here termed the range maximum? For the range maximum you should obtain 6.506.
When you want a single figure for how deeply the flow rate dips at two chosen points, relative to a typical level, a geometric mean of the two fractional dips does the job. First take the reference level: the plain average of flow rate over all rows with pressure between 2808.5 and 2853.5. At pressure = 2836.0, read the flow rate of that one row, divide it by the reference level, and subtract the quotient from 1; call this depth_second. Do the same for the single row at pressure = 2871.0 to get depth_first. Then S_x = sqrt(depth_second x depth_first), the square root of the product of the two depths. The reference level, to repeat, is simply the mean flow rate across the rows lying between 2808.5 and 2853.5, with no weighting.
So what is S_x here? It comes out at 0.013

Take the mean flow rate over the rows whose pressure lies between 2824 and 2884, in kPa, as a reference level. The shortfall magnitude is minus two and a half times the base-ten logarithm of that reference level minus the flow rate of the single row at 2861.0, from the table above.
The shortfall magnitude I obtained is 1.4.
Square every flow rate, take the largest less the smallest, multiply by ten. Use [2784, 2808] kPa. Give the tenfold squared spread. 17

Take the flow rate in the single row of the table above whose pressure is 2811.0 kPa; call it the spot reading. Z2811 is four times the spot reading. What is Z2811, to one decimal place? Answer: 26.3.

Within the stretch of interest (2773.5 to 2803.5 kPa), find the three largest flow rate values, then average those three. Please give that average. 6.15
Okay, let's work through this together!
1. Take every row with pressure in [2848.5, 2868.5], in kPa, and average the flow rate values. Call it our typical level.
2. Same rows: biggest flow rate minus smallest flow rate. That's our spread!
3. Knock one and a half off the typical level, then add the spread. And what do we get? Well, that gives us 5.0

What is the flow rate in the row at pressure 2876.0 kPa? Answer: 6.48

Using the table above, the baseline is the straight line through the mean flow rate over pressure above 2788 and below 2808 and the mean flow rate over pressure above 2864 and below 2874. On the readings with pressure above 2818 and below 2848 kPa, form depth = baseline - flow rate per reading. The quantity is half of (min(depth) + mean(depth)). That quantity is -0.15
